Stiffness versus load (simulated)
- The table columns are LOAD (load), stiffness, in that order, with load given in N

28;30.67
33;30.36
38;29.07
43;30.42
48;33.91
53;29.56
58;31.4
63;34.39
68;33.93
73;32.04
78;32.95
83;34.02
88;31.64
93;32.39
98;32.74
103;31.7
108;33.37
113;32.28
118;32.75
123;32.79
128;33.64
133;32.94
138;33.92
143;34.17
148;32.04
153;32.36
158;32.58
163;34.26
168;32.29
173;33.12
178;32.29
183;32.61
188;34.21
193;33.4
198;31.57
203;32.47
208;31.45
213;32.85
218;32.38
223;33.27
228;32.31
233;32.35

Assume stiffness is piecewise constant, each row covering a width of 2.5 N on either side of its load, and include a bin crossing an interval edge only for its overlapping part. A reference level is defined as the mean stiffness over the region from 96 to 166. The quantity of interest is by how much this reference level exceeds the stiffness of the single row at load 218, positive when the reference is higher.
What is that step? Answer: 0.6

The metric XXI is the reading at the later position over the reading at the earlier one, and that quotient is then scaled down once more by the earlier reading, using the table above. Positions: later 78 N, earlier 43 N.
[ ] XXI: 0.0356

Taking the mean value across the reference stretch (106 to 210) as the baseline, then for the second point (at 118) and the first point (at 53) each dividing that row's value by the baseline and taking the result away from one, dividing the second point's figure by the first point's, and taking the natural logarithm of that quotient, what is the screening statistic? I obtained -3.2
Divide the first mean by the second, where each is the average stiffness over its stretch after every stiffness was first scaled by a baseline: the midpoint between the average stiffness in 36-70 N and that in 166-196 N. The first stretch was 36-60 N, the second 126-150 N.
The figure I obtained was 0.93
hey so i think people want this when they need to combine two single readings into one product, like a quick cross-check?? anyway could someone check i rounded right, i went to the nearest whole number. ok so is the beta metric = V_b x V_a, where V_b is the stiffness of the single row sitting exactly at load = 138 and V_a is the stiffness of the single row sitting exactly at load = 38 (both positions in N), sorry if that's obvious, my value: 986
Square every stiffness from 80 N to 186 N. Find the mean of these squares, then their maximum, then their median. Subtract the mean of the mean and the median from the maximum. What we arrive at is 98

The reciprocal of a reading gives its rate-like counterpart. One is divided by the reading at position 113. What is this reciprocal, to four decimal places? 0.0310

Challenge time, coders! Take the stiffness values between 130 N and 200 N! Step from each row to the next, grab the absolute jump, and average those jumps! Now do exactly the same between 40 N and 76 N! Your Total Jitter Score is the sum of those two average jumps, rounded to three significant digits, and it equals 3.56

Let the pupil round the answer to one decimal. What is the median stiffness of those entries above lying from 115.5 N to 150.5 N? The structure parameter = 32.9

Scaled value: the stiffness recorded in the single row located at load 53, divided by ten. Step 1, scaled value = 2.96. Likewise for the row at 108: 3.34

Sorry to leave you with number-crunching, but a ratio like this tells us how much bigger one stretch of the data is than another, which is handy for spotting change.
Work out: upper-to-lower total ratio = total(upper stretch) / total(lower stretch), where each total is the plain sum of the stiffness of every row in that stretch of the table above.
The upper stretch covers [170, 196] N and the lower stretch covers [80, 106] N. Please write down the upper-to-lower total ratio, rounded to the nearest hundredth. 1.02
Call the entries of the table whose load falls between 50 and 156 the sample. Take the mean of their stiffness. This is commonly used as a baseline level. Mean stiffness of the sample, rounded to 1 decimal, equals 32.7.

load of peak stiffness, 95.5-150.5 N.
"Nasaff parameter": 143 N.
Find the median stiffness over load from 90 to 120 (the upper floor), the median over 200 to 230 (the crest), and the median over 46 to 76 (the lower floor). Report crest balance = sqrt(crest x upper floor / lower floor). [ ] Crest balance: 5.66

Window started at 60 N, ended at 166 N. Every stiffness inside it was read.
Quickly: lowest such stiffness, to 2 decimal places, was 31.64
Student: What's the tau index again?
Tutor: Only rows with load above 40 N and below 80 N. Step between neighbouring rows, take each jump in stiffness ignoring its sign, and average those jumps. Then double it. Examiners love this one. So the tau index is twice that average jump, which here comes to 4.6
